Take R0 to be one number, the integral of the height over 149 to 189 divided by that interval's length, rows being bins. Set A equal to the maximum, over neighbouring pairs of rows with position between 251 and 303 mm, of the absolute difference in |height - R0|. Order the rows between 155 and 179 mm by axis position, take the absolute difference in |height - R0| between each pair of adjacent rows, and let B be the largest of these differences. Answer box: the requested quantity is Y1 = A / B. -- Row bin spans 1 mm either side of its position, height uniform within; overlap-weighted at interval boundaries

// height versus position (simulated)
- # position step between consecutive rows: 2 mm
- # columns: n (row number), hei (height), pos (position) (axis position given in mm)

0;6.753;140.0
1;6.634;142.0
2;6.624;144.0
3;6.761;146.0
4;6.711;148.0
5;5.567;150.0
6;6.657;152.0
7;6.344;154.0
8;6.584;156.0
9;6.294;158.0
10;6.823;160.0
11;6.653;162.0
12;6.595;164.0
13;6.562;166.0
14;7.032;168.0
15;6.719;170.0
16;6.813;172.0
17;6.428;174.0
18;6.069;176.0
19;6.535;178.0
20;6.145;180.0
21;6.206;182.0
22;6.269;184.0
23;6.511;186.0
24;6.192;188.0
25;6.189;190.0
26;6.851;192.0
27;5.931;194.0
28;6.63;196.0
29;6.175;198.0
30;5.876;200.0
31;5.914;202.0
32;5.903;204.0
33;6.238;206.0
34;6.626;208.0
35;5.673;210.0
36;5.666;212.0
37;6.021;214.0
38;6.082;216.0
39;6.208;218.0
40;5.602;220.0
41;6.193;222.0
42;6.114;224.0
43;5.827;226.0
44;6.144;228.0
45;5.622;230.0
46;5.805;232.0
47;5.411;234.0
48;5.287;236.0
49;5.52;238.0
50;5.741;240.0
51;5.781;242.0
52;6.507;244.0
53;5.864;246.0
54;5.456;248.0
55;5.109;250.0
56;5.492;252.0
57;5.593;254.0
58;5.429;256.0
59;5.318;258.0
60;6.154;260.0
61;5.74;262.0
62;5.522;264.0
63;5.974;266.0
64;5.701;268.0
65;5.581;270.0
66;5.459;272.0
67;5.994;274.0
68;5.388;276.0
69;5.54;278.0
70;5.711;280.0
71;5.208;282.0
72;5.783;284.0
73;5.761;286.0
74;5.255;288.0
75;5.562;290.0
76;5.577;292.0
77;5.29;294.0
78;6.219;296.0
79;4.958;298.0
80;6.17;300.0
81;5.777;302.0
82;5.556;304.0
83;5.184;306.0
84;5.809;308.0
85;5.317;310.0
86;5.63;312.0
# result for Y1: 2.7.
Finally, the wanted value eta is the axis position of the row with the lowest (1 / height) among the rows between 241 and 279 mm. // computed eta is 244.0 mm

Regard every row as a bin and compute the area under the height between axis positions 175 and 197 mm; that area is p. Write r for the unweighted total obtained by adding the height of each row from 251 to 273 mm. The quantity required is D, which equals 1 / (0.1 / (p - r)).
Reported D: 771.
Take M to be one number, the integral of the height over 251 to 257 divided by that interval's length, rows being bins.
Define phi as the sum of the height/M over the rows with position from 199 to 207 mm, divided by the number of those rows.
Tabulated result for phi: 1.09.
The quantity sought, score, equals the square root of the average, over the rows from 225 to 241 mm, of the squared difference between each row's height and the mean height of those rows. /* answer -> 0.253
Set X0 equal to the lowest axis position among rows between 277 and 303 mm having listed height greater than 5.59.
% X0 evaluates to 280.0 mm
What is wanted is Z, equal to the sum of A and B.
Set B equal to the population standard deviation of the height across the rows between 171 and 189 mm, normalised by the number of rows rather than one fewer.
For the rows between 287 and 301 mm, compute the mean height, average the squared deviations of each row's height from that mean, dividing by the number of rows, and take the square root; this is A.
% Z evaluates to 0.66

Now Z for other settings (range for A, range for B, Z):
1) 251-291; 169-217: 0.57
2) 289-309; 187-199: 0.69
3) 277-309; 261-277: 0.55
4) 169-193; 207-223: 0.59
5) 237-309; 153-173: 0.54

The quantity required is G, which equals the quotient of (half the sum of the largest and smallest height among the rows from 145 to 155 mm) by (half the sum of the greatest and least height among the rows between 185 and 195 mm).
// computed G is 0.96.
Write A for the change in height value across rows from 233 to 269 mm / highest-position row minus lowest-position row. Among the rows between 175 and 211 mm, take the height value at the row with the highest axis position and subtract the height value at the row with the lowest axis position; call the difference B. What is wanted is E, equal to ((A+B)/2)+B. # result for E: -0.45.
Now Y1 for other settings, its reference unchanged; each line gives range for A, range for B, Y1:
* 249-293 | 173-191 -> 2.3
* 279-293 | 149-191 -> 0.9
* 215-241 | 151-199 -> 1.3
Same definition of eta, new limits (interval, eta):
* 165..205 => 168.0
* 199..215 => 208.0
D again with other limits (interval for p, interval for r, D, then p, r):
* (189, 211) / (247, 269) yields 745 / 136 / 61.5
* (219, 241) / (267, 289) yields 652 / 127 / 61.4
